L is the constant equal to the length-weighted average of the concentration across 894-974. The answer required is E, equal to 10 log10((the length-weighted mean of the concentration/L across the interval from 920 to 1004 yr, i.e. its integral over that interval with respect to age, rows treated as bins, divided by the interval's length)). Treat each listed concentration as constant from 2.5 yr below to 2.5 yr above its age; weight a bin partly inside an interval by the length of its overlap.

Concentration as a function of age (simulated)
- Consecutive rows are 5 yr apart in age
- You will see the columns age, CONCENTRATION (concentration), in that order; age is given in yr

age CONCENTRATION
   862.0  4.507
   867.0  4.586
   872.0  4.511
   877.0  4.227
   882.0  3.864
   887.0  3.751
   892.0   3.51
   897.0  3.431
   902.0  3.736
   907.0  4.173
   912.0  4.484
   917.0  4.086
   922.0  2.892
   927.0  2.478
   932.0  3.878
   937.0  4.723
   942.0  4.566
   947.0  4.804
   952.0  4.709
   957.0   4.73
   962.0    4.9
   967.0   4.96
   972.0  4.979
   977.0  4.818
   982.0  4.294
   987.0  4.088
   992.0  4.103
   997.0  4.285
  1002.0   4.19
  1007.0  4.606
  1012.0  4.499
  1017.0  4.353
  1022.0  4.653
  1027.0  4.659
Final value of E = 0.1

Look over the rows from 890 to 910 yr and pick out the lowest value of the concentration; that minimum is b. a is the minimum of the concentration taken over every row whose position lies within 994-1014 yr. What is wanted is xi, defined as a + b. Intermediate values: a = 4.19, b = 3.431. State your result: 7.6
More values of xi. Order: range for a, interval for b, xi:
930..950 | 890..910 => 7.3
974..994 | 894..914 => 7.5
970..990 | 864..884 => 8.0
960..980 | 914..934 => 7.3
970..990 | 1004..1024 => 8.4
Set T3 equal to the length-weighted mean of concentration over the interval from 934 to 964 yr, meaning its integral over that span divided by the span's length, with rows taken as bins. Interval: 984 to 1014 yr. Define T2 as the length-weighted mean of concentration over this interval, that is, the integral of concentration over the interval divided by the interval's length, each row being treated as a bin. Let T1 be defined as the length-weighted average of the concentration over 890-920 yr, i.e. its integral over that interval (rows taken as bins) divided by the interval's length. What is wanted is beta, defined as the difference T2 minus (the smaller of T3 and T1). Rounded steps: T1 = 3.9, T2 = 4.29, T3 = 4.7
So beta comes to 0.40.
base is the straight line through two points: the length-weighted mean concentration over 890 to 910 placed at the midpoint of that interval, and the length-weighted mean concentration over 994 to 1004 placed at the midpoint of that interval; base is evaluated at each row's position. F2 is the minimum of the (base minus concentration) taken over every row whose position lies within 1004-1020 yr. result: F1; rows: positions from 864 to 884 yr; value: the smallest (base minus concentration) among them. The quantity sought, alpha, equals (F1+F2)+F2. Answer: -1.68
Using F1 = -1.01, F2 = -0.33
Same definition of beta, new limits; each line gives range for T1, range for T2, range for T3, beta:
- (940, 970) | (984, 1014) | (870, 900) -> 0.42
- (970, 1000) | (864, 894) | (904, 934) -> 0.43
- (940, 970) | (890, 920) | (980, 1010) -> -0.37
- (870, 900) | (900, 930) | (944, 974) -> -0.23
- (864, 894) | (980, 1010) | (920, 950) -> 0.34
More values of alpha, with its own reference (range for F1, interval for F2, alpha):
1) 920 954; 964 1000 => -2.61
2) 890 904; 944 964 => -1.69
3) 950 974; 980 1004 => -1.18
